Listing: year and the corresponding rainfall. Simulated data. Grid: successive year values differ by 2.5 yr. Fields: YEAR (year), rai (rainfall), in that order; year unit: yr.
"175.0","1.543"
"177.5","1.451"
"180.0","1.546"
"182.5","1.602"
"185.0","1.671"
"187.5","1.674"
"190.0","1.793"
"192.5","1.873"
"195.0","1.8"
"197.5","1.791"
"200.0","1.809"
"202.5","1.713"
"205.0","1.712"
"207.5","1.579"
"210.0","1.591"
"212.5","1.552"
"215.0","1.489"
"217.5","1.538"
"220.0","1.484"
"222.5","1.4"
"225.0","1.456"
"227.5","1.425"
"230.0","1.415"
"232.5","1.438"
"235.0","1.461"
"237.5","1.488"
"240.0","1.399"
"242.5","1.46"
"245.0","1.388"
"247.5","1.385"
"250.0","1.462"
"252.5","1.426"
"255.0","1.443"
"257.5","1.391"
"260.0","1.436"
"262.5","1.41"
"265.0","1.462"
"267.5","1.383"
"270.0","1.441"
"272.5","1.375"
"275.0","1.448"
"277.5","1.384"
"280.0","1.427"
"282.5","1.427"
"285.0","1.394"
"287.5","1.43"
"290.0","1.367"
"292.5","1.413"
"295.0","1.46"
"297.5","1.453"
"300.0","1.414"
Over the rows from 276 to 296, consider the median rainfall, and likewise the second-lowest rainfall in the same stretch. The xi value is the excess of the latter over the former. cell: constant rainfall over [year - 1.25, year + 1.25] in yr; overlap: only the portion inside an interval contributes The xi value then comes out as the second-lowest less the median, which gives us -0.04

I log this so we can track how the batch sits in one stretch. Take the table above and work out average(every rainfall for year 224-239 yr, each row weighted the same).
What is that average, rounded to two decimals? 1.45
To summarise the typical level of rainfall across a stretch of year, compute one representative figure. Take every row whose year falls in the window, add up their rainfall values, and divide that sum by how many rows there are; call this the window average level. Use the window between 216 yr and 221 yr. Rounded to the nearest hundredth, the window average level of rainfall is 1.51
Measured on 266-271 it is 1.41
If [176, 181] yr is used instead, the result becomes 1.50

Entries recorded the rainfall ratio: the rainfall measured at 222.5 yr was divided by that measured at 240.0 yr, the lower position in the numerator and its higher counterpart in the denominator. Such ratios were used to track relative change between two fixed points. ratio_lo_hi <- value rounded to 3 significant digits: 1.00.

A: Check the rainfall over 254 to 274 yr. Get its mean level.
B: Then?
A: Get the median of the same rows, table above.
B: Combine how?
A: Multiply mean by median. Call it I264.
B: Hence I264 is 2.02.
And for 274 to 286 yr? 2.02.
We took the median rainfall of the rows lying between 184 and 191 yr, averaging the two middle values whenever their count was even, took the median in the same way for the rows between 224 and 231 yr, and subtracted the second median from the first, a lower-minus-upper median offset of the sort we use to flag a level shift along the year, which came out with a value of 0.25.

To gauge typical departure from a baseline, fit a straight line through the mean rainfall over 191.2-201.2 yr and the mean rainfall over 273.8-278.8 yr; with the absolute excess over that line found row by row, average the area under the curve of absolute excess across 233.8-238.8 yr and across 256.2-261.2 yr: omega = 0.58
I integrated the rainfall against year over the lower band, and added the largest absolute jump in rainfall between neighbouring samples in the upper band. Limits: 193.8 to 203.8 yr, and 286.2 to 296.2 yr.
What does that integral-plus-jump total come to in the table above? 17.8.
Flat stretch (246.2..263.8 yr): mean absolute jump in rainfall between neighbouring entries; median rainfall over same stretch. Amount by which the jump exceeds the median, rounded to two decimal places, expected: -1.38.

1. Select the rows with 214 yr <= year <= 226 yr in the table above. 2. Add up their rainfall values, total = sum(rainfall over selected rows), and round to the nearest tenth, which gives 7.4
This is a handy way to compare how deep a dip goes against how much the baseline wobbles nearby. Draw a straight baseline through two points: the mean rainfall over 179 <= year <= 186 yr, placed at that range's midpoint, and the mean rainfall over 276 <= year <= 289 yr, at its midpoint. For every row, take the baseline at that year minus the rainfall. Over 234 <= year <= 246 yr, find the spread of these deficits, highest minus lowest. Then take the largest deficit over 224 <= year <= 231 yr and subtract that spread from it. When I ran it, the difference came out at 0.01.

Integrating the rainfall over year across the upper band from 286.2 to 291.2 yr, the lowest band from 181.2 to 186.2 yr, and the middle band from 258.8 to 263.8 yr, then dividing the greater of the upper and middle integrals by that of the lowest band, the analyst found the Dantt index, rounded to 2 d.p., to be 0.87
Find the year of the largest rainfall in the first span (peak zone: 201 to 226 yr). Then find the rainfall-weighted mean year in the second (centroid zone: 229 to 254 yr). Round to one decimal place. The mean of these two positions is 221.9 yr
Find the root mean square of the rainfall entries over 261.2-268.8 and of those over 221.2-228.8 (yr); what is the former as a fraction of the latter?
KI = 0.99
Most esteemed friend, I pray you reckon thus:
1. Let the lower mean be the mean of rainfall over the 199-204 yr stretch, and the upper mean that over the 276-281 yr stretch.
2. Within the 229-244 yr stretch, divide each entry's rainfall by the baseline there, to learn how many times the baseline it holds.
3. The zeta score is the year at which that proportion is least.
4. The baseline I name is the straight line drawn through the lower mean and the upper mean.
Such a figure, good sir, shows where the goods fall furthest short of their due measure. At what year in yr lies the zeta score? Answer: 230.0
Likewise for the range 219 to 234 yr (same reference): 222.5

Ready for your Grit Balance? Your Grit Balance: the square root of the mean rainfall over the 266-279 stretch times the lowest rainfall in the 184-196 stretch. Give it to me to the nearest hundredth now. 1.53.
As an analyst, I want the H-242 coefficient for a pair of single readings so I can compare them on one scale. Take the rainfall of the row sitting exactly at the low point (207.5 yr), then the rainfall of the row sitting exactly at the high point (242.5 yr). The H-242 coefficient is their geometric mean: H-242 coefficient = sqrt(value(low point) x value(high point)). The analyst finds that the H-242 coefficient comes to 1.518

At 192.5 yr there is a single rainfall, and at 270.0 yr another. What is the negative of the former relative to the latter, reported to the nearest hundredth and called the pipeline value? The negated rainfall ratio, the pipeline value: -1.30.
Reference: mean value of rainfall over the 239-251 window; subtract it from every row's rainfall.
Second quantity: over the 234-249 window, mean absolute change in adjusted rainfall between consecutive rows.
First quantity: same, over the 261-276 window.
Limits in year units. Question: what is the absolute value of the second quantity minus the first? 0.015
